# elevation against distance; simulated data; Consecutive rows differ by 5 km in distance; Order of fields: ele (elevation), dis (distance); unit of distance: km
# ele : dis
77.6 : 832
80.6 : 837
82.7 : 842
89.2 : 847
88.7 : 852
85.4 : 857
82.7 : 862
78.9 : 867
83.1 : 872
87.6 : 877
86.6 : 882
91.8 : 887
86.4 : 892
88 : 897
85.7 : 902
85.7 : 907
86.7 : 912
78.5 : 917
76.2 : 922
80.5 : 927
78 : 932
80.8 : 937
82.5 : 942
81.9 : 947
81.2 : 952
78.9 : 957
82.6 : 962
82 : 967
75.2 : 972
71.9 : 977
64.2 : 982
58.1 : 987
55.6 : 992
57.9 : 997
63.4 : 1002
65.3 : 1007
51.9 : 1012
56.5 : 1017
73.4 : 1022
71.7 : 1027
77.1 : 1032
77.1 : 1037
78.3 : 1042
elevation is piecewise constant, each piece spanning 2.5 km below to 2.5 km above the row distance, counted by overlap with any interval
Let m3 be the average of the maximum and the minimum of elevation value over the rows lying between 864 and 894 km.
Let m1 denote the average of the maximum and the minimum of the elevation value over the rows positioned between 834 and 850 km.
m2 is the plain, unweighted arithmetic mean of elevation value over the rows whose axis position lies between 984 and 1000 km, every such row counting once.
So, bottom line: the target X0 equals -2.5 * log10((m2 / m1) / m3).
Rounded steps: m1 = 85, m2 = 57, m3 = 85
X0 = 5.3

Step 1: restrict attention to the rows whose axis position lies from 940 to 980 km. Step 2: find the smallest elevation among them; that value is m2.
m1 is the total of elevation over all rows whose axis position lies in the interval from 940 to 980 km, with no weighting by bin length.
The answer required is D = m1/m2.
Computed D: 8.8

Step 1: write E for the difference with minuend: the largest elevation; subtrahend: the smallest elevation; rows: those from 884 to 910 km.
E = 6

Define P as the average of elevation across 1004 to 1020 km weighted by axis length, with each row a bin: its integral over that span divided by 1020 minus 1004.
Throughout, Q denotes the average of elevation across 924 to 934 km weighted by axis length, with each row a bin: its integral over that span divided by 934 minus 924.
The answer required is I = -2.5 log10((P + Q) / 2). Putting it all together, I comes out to -4.59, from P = 59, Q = 79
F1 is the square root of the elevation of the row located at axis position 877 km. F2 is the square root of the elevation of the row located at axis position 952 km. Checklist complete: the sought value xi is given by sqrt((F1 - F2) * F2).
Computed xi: 1.8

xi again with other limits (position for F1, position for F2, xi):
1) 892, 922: 2.2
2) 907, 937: 1.6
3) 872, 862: 0.4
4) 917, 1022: 1.6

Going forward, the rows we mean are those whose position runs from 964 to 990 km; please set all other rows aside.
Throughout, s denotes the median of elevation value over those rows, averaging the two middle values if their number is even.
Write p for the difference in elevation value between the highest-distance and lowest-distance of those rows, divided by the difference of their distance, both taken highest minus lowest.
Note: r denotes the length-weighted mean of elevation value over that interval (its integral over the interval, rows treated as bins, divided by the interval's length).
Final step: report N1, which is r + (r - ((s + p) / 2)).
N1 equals 105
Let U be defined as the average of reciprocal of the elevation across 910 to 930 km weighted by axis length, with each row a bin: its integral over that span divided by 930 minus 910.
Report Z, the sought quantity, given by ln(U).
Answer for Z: -4.38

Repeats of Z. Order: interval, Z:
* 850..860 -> -4.46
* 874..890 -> -4.48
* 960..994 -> -4.23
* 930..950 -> -4.39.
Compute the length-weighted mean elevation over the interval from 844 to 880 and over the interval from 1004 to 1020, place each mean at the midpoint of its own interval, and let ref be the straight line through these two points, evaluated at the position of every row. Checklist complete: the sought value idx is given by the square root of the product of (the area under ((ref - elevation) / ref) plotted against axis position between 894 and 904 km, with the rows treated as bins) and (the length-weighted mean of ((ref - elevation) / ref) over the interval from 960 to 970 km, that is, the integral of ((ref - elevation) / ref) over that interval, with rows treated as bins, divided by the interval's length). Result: 0.49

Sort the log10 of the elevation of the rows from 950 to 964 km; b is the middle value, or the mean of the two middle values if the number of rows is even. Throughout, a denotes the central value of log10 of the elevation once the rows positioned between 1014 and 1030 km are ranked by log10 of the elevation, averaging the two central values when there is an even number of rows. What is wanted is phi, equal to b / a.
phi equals 1.03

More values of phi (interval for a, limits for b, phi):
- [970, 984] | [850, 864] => 1.04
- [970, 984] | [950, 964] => 1.03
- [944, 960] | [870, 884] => 1.01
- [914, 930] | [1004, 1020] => 0.92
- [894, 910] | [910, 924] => 0.98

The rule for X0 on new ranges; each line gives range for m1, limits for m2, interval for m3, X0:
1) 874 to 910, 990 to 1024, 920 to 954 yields 5.2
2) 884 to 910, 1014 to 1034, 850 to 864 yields 5.1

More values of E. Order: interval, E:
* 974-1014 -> 20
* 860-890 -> 13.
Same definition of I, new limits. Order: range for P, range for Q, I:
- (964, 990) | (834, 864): -4.72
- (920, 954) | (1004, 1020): -4.60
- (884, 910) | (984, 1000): -4.65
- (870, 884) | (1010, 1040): -4.72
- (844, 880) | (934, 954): -4.80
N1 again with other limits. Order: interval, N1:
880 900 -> 133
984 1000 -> 86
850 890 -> 128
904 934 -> 123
